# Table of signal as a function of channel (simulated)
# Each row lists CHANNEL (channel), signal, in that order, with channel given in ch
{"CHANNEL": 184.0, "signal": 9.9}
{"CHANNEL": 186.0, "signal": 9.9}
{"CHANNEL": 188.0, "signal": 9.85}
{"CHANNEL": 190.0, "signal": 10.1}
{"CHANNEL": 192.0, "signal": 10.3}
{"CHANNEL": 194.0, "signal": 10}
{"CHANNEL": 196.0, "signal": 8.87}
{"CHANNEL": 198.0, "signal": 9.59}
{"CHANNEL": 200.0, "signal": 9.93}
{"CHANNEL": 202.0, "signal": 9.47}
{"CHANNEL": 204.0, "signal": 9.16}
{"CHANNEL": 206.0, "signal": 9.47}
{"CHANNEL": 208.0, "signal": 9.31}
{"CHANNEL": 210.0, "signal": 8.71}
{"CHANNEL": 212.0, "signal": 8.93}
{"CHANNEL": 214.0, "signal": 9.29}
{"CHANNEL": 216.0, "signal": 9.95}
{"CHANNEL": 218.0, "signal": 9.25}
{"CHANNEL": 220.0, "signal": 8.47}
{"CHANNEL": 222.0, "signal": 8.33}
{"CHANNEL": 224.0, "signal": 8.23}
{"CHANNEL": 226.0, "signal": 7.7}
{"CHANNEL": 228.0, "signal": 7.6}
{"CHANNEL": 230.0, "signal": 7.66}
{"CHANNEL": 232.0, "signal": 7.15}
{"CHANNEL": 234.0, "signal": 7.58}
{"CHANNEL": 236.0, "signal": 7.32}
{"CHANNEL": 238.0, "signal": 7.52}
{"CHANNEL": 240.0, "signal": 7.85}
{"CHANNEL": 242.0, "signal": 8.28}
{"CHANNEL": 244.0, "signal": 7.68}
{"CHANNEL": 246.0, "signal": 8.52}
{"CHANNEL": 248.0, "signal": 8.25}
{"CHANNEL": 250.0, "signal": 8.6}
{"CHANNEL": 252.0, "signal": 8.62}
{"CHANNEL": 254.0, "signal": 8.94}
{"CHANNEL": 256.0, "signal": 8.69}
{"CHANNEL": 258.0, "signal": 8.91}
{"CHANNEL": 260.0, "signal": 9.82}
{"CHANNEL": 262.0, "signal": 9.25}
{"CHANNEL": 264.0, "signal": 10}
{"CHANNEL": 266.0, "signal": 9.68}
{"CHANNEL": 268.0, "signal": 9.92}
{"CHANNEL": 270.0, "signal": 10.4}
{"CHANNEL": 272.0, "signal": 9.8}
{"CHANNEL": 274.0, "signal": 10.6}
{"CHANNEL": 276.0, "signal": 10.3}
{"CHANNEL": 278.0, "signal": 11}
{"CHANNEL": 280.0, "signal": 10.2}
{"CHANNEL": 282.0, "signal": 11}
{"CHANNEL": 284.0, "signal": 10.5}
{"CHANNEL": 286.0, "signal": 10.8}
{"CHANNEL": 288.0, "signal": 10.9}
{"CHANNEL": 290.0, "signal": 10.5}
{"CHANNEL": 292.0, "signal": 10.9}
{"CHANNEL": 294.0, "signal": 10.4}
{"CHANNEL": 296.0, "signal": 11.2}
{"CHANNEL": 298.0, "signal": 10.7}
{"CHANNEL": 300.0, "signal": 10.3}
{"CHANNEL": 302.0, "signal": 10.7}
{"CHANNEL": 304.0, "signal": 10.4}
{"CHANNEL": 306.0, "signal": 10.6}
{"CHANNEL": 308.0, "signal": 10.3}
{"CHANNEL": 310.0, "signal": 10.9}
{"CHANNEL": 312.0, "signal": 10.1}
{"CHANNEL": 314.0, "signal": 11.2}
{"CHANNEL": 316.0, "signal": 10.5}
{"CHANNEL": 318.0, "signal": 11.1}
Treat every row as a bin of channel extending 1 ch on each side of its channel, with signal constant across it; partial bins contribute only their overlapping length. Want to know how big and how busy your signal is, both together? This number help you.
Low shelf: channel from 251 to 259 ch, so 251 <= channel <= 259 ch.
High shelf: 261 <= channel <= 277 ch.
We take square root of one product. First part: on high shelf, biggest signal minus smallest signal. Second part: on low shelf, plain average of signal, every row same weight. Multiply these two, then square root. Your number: 3.44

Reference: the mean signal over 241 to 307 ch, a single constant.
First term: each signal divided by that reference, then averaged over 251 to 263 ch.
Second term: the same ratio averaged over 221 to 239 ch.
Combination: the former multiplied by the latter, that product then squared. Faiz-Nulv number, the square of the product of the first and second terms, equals 0.50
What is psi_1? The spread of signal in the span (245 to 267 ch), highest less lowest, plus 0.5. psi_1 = 2.25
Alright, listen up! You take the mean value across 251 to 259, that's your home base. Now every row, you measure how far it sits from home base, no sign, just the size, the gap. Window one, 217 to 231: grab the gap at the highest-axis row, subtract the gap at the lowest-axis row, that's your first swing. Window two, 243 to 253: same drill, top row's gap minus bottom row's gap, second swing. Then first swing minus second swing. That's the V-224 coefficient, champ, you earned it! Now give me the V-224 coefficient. 1.6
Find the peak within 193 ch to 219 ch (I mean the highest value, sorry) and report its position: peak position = 194.0 ch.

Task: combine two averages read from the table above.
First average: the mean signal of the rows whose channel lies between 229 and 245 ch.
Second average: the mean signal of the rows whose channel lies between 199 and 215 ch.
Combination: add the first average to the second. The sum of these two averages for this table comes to 16.9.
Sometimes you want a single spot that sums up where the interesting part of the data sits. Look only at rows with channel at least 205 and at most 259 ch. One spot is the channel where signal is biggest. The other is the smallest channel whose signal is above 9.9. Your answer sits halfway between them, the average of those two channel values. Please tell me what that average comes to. 216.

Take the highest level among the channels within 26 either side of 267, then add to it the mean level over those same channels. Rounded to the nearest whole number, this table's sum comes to 21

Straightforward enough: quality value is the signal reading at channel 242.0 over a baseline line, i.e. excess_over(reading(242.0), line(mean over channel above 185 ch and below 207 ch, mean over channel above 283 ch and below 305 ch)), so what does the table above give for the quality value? -1.9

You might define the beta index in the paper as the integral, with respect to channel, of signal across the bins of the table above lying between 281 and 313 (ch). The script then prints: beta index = 340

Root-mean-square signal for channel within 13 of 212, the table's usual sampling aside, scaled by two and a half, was 23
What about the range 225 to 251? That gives 20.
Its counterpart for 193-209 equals 24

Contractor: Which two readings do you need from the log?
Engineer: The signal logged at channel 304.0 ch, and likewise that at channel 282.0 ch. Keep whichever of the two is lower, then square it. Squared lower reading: 108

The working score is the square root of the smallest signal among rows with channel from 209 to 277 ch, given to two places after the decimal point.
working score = 2.67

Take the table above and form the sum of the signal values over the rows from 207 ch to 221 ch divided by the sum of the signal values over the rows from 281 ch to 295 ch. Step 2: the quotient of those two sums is 0.85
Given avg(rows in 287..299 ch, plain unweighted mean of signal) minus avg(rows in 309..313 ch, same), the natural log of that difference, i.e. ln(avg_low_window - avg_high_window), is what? -1.3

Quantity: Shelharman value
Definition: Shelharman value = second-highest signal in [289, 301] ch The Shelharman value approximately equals 10.9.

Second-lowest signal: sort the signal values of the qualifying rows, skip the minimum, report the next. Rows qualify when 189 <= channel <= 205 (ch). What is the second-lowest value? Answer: 9.16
